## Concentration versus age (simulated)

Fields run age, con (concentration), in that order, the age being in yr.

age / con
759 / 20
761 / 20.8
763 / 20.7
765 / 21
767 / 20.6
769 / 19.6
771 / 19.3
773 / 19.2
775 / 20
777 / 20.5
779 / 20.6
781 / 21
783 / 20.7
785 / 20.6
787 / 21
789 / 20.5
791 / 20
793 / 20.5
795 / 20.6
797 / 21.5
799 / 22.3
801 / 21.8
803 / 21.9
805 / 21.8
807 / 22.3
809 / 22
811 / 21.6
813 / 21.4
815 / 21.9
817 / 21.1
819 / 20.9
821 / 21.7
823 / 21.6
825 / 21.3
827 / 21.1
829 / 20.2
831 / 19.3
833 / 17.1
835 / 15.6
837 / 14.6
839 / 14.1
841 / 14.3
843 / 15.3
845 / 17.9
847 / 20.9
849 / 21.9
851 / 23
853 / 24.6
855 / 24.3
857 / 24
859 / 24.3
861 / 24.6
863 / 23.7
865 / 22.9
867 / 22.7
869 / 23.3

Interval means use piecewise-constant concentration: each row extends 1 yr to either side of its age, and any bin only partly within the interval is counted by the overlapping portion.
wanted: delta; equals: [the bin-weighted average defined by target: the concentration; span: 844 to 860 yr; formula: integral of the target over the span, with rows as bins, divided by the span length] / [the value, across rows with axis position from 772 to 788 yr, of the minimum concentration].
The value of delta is 1.18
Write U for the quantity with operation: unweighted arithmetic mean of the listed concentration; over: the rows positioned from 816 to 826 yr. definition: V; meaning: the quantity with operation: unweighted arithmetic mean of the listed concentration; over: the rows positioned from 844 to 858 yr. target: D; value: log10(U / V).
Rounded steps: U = 21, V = 22.4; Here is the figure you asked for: -0.02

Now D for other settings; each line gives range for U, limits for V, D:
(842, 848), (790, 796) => -0.05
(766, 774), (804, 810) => -0.05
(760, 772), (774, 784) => 0.00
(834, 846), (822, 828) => -0.14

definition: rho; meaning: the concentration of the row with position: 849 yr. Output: 21.9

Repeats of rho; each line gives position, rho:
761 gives 20.8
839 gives 14.1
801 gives 21.8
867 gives 22.7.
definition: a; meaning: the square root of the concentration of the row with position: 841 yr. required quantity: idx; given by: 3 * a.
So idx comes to 11.3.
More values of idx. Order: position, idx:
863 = 14.6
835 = 11.8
